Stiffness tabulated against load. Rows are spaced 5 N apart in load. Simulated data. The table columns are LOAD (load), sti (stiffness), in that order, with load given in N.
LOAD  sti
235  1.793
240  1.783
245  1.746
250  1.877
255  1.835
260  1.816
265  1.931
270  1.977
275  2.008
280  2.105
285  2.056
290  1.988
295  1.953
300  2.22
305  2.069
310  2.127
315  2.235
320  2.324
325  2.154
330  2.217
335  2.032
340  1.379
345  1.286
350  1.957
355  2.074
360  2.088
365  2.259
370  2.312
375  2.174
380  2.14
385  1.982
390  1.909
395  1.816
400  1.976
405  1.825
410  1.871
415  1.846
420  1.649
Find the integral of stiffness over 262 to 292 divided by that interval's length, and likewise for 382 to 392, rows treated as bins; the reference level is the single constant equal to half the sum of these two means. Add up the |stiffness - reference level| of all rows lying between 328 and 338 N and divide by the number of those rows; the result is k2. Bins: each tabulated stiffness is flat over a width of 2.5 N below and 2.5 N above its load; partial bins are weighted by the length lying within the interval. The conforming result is 0.142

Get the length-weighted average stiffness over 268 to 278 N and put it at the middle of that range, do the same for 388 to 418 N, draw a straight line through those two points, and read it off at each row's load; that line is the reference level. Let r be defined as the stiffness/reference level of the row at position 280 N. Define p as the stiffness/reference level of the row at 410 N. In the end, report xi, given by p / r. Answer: 0.95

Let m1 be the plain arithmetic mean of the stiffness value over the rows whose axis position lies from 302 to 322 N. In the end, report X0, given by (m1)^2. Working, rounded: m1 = 2.2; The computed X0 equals 4.8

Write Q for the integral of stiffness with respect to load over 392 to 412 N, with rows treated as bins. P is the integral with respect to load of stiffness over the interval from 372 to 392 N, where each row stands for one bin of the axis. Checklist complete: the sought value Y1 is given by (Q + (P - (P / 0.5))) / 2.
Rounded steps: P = 41.2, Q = 37.5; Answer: -1.9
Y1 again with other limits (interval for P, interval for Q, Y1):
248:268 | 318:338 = 2.9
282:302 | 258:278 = -1.1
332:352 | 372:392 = 3.9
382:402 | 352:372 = 2.5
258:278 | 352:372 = 2.3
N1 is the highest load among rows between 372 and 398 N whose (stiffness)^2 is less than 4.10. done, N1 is 395 N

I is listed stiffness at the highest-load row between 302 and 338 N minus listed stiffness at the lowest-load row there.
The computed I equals -0.04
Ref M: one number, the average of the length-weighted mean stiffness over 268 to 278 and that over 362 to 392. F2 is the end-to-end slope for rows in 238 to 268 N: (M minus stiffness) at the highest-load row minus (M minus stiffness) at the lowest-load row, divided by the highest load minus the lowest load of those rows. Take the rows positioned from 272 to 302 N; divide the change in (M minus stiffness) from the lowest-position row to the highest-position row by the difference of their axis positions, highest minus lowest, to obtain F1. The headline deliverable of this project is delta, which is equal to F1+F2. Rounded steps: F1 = -0.008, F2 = -0.01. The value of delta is -0.014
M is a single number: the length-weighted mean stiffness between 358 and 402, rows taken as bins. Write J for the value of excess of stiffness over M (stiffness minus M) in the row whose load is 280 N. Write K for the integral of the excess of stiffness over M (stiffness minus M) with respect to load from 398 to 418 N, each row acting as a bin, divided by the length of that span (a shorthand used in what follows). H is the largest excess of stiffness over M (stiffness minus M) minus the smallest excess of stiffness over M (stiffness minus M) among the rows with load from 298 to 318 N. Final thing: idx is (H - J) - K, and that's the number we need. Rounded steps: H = 0.17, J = 0.031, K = -0.2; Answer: 0.34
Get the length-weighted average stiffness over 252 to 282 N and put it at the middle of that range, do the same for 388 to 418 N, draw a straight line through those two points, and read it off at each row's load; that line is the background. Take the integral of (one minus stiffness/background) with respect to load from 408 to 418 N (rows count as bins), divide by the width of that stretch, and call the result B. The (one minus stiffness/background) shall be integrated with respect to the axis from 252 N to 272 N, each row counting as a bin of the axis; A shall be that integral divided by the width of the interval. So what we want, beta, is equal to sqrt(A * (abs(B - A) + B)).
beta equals 0.029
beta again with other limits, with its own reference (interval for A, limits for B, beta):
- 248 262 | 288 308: 0.054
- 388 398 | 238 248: 0.030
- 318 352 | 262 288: 0.003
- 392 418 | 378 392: 0.003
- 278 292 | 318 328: 0.061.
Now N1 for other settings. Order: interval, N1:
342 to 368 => 350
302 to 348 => 345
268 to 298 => 295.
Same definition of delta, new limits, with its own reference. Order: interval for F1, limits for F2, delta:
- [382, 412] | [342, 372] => -0.037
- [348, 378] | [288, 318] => -0.019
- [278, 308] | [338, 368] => -0.034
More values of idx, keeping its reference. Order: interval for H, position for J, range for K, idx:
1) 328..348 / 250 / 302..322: 1.02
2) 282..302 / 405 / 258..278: 0.65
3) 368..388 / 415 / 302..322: 0.45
